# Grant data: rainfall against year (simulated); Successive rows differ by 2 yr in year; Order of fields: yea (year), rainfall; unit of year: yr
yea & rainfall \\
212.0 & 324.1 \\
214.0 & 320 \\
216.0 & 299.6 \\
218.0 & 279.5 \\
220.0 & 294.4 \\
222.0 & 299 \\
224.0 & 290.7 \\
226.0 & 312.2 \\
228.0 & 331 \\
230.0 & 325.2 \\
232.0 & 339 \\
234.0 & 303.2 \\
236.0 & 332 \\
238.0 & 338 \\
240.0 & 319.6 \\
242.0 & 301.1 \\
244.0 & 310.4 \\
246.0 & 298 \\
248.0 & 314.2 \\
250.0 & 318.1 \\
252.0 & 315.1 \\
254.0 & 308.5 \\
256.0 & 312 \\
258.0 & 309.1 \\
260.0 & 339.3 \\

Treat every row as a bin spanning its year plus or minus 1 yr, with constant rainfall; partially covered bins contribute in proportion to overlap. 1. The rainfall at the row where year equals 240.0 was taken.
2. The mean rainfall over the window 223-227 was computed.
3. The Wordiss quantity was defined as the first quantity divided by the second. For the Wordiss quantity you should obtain 1.06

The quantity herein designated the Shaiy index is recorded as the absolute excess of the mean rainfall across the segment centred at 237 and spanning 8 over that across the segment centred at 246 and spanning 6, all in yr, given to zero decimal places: 16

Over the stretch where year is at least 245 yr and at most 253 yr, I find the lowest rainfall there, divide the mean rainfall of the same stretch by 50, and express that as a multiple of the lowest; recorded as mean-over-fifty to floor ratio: 0.0209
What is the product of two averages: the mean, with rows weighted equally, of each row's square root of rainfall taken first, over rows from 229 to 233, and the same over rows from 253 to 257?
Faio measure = 321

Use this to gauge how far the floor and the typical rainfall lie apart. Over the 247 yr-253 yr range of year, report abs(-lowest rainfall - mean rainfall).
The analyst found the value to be 630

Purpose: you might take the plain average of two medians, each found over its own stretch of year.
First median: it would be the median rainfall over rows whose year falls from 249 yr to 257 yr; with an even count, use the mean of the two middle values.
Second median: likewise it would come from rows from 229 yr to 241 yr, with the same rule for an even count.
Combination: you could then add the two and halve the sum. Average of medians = 321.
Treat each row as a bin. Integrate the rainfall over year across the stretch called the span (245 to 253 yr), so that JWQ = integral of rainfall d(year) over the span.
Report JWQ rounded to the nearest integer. 2491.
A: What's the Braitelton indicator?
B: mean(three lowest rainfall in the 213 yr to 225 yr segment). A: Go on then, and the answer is 288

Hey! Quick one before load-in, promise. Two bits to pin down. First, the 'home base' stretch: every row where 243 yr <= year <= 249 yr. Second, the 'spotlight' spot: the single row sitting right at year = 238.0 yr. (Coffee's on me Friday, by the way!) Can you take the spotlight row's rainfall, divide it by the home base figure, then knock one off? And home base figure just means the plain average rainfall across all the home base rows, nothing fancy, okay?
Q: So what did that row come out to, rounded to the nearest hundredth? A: 0.10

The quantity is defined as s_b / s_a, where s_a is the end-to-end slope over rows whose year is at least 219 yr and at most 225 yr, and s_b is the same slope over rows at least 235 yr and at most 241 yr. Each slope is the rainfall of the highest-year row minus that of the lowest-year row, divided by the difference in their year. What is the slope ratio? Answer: 3.4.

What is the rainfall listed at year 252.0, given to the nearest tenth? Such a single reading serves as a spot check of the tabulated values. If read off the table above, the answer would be 315.1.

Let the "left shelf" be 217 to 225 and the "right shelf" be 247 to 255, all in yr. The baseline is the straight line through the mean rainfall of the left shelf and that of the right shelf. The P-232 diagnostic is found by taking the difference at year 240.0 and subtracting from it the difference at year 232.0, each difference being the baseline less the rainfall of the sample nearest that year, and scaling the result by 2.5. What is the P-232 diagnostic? 64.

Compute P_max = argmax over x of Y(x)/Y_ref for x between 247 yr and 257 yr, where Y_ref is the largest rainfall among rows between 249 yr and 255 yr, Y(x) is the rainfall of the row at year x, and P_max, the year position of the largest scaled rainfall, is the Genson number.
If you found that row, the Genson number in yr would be 250.0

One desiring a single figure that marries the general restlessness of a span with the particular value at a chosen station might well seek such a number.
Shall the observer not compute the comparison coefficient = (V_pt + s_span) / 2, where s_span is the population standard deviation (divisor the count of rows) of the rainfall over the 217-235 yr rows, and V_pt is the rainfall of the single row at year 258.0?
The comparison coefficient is 164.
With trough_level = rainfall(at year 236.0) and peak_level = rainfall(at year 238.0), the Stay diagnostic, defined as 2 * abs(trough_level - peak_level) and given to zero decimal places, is 12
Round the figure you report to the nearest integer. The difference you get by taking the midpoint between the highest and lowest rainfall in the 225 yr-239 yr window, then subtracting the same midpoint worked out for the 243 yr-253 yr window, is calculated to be 13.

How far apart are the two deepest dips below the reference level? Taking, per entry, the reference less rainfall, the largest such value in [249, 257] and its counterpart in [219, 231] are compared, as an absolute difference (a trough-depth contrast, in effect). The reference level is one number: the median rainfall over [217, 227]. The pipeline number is 18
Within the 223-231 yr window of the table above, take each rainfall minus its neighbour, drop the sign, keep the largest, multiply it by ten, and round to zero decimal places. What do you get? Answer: 215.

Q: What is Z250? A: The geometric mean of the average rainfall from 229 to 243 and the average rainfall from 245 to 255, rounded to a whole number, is 317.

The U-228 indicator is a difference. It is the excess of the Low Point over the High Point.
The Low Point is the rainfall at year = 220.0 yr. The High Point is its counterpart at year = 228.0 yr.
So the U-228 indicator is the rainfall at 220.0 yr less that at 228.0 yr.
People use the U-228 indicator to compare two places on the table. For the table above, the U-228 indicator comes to -37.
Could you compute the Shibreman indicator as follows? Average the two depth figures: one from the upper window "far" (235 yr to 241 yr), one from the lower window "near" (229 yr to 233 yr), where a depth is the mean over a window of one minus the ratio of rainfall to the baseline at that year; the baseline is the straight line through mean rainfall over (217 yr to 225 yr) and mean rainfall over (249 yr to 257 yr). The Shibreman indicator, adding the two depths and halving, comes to -0.102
